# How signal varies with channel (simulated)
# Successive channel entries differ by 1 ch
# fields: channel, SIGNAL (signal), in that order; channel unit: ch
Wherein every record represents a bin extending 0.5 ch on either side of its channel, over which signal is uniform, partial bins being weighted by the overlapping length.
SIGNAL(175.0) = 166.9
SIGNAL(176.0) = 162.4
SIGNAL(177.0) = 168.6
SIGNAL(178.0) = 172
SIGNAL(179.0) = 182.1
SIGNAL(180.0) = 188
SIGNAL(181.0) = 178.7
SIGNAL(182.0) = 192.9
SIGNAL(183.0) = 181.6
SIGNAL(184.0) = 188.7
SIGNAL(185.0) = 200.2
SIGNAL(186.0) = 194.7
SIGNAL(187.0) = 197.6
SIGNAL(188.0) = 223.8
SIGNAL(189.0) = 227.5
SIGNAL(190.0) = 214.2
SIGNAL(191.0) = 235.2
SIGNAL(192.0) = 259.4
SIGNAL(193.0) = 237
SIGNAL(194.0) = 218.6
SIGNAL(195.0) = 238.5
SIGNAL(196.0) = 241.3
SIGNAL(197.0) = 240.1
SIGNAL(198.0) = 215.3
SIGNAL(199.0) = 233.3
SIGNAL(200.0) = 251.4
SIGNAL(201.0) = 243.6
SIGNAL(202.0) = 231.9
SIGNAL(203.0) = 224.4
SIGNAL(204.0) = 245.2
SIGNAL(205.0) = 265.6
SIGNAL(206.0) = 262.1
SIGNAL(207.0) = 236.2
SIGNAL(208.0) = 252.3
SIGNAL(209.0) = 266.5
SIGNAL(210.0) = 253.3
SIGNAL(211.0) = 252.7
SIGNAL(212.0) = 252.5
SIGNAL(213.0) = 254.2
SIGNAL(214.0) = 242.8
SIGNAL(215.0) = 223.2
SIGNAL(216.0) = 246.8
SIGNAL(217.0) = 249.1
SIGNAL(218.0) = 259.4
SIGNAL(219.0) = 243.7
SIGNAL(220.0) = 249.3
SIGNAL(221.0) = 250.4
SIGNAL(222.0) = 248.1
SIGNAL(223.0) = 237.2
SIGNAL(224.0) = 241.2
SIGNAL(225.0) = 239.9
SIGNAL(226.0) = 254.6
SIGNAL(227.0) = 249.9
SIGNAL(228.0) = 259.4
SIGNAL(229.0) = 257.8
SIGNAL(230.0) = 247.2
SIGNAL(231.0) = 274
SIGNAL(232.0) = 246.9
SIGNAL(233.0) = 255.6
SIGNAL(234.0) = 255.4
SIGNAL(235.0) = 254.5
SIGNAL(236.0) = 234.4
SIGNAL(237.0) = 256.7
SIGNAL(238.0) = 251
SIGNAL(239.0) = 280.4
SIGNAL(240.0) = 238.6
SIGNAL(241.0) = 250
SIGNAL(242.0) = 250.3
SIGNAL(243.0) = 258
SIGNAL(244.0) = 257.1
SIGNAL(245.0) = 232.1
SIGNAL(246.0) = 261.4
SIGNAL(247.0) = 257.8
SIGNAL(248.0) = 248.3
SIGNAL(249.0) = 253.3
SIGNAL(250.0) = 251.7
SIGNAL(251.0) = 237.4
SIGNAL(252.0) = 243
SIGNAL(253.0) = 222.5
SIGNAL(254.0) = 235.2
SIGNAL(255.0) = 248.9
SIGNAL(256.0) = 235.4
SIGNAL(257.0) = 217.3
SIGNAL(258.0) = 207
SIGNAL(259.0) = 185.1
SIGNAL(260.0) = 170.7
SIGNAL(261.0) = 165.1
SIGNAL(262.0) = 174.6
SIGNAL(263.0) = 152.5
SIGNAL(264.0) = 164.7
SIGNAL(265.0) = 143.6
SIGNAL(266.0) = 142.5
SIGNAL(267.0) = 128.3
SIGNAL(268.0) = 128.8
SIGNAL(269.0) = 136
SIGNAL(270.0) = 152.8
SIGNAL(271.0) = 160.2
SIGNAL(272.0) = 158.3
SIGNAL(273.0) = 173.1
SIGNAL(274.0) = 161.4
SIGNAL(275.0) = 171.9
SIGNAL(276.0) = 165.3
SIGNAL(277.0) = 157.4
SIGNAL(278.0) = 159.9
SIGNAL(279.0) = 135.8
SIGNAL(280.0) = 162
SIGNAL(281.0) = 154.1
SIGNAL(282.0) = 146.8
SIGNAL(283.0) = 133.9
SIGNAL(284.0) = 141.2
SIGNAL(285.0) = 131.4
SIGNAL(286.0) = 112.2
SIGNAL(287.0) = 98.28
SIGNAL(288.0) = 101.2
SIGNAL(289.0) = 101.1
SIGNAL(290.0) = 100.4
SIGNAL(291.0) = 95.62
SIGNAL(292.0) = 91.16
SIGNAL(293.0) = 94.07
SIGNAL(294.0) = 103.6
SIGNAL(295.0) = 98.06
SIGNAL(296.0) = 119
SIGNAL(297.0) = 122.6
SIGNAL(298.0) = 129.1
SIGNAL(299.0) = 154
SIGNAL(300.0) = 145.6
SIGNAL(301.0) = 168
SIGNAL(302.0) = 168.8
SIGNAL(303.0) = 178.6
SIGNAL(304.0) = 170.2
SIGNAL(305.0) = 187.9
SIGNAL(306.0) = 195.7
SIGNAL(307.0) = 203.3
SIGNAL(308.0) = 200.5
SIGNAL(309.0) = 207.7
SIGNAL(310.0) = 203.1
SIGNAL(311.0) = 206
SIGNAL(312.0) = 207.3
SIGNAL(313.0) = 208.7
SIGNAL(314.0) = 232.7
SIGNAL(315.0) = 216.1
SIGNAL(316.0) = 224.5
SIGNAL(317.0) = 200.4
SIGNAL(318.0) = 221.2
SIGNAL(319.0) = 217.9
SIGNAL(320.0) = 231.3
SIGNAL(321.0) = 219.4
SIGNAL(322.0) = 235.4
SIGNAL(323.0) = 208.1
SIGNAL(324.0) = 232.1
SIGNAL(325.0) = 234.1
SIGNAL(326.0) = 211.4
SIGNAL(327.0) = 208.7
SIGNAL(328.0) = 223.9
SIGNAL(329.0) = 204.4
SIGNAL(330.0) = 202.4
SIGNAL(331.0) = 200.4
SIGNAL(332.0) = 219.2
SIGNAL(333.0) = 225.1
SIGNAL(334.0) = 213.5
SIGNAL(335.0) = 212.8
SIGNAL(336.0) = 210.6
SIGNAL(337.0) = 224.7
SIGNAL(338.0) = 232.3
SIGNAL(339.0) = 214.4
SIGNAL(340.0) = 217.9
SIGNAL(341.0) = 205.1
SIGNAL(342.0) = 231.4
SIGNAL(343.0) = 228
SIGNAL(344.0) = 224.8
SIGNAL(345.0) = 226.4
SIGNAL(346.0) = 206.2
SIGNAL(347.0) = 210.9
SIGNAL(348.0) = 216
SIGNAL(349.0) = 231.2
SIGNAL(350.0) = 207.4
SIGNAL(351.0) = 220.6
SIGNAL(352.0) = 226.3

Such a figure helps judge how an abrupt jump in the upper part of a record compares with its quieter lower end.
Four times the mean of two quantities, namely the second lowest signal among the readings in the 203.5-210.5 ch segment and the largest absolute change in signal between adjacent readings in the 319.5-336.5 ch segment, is 545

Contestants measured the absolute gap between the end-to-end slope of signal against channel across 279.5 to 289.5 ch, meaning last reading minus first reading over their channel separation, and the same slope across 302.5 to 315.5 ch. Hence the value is 9.9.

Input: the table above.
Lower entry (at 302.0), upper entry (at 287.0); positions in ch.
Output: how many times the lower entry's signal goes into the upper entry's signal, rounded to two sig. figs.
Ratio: 0.58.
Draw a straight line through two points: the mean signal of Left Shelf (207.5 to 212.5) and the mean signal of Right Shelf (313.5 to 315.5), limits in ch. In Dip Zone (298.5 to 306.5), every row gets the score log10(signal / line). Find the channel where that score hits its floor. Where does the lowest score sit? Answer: 300.0 ch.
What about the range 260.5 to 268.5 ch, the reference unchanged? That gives 267.0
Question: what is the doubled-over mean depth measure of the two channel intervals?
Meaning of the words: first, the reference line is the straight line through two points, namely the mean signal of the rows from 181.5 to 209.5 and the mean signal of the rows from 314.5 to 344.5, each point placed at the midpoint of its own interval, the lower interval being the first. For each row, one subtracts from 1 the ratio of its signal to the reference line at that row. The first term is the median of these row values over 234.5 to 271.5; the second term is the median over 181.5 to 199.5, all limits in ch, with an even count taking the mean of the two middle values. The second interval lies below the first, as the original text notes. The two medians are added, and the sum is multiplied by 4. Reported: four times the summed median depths 0.0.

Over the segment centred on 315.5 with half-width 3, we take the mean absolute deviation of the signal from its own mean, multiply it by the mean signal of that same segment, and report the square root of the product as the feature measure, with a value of 44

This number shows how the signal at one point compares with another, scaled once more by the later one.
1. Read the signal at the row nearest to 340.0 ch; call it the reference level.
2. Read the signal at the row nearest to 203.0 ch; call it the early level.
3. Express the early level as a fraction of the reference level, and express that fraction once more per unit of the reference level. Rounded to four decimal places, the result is 0.0047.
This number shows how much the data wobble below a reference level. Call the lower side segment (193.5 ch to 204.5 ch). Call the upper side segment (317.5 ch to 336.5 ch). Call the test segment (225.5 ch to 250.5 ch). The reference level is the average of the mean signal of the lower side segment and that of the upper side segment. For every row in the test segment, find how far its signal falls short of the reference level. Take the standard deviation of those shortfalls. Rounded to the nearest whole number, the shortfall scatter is 10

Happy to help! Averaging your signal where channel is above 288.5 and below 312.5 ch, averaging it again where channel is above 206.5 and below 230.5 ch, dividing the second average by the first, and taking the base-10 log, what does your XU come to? 0.21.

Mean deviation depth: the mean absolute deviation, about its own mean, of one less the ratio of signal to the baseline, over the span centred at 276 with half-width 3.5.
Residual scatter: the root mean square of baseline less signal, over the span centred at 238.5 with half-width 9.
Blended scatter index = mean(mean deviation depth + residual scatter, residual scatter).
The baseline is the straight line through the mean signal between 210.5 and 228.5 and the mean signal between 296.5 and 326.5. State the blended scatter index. 20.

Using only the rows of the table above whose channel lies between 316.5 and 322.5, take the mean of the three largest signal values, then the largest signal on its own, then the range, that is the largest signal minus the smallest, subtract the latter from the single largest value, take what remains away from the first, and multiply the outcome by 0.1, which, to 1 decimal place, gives 2.9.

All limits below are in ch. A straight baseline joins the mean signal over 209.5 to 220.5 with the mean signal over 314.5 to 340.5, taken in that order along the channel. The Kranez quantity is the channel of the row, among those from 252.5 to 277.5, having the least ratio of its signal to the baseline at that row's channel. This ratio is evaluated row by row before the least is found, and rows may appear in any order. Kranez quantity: 267.0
